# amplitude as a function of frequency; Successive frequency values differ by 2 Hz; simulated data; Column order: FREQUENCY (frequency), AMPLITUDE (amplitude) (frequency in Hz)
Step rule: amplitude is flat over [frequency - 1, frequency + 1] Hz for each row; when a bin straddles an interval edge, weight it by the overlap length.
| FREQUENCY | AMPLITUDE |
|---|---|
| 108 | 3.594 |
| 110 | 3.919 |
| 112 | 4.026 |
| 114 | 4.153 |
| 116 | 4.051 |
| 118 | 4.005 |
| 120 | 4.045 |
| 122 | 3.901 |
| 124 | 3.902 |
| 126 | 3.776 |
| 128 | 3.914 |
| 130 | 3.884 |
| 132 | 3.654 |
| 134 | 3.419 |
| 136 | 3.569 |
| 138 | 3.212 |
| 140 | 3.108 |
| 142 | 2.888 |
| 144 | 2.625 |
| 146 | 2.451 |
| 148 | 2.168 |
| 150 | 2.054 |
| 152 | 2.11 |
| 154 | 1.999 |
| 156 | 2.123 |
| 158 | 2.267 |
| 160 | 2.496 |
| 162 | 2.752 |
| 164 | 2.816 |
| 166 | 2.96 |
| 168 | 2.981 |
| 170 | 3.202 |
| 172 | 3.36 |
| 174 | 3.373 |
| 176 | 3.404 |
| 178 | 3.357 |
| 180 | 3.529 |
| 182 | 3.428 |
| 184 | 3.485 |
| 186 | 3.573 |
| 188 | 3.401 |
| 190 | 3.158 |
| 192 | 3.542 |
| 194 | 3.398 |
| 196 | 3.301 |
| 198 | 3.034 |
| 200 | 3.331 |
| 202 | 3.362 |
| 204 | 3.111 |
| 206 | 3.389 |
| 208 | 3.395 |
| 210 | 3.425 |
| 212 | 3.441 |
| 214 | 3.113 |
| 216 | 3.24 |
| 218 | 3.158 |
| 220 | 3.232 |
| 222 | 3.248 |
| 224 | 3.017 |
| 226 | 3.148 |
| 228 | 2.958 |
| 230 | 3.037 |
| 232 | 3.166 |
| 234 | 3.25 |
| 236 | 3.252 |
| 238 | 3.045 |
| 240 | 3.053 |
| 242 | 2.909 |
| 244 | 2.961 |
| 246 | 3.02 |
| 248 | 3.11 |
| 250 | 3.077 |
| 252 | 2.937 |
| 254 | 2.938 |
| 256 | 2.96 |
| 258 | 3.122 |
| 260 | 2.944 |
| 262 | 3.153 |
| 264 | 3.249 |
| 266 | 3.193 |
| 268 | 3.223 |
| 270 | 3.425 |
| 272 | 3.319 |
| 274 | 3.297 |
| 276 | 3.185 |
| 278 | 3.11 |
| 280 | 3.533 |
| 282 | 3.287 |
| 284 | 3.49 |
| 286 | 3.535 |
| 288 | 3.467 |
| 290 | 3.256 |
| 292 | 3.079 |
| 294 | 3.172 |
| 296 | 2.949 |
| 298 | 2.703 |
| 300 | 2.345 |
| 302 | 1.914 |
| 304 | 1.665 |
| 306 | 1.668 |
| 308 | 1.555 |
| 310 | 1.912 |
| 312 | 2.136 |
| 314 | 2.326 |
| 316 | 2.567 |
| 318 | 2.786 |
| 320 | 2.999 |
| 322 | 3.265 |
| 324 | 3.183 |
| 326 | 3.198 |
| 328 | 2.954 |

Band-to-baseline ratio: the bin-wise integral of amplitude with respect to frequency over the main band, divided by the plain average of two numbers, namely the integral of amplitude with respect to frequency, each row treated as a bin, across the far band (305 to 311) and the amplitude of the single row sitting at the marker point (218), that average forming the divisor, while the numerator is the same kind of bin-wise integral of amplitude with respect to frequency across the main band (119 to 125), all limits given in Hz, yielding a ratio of 3.5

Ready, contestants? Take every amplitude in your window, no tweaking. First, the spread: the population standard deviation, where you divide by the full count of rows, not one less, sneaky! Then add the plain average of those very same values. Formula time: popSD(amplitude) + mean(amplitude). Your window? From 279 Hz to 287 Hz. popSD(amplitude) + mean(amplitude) 3.56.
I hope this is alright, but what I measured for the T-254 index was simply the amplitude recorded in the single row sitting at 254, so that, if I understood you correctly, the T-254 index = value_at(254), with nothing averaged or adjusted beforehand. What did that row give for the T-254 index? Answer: 2.938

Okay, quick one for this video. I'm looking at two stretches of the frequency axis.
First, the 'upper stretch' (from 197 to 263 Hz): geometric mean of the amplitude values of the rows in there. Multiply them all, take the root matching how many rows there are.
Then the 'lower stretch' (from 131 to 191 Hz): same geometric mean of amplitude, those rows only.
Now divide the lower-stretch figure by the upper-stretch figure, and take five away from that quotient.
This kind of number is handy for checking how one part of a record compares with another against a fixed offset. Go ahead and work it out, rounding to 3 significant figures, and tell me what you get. -4.07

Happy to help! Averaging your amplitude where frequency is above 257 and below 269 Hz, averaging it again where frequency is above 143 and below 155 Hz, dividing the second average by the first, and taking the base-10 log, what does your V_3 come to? -0.15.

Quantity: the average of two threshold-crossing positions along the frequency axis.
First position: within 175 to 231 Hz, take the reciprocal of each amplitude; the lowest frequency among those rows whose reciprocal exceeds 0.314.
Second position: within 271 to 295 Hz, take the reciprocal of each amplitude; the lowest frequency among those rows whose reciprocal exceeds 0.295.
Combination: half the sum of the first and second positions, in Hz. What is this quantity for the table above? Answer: 231 Hz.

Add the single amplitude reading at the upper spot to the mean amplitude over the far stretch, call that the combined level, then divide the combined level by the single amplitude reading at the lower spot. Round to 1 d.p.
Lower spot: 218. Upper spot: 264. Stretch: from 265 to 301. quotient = 2.0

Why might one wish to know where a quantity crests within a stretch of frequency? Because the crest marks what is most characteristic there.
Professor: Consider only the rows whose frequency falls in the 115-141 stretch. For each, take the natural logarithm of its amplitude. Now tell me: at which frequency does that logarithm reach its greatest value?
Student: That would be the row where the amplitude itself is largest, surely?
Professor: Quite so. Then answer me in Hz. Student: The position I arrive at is 116 Hz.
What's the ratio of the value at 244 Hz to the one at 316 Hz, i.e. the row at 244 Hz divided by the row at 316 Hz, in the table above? 1.15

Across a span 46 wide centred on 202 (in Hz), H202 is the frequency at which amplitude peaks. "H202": 186 Hz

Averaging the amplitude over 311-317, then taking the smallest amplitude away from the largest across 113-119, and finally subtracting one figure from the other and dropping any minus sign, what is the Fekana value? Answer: 2.2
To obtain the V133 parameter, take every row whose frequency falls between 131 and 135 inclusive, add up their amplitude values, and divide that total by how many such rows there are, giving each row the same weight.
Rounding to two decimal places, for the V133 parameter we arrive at 3.54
